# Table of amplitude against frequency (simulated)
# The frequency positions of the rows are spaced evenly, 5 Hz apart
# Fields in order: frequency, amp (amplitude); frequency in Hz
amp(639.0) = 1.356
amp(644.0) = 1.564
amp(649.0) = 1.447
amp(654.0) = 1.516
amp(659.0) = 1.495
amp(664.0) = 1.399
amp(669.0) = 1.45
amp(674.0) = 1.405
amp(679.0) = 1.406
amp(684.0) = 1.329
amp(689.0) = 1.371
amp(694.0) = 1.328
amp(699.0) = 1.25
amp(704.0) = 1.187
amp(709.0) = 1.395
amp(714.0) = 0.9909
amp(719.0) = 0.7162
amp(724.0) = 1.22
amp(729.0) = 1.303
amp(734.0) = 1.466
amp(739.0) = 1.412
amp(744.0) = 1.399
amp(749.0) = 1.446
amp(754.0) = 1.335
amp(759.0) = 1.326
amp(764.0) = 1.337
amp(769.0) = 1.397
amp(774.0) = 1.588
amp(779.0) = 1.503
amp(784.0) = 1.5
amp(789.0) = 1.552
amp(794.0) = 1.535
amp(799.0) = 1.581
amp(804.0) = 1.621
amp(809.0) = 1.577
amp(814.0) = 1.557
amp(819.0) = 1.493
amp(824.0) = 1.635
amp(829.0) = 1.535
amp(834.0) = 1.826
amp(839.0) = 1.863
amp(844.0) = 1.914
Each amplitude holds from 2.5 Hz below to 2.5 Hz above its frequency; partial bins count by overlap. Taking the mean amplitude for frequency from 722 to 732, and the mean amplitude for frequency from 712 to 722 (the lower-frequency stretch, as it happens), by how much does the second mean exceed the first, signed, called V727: -0.41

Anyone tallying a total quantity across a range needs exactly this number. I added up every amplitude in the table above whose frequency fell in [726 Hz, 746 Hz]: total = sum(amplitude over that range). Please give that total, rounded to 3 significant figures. 5.58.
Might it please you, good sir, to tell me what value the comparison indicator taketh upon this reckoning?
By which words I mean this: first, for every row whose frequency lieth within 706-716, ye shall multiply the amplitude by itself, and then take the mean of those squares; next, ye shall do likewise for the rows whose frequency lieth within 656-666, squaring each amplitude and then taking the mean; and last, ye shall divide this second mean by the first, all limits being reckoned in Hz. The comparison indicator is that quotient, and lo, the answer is 1.4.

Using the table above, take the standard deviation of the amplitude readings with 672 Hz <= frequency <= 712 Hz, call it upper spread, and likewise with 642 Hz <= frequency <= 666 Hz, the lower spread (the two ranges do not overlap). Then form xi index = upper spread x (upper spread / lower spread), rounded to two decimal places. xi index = 0.10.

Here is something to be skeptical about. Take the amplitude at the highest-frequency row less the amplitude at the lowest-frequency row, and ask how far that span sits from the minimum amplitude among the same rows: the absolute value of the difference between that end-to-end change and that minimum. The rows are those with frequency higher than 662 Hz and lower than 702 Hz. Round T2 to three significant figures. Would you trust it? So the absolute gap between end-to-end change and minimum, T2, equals 1.40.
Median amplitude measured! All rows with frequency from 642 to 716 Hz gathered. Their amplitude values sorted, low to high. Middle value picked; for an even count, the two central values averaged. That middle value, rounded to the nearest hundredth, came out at 1.40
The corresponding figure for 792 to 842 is 1.58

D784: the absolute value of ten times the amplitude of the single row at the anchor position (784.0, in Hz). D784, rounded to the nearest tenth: 15.0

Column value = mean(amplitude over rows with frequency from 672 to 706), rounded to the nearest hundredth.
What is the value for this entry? 1.33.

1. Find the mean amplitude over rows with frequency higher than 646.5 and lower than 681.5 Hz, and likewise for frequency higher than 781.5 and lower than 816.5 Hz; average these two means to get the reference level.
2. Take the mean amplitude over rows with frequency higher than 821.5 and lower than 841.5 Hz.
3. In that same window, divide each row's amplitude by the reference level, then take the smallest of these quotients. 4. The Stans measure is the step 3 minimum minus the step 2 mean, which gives -0.69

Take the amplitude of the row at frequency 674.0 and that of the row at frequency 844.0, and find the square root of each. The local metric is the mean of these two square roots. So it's 1.28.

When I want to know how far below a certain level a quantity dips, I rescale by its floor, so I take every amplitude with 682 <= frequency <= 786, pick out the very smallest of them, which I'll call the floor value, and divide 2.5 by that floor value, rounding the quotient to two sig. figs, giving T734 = 3.5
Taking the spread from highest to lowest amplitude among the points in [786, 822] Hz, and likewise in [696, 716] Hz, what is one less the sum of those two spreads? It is 0.5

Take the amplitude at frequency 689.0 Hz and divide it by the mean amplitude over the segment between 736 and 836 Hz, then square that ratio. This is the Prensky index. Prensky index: 0.83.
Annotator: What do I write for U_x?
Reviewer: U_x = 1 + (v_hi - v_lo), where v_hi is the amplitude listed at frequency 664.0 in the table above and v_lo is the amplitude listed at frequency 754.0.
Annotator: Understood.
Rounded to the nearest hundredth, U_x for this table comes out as 1.06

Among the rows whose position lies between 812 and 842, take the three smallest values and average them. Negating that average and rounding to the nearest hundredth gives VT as -1.53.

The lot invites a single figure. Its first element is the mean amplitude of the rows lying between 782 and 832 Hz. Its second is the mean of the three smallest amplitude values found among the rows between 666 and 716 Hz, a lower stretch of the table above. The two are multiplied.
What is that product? 1.78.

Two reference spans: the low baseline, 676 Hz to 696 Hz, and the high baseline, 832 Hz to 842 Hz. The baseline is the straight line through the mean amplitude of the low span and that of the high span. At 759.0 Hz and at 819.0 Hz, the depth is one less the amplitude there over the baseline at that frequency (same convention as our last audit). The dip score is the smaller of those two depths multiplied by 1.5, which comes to 0.25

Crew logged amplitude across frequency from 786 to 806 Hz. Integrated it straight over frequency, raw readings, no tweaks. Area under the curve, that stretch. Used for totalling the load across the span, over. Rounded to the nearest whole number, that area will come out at 31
